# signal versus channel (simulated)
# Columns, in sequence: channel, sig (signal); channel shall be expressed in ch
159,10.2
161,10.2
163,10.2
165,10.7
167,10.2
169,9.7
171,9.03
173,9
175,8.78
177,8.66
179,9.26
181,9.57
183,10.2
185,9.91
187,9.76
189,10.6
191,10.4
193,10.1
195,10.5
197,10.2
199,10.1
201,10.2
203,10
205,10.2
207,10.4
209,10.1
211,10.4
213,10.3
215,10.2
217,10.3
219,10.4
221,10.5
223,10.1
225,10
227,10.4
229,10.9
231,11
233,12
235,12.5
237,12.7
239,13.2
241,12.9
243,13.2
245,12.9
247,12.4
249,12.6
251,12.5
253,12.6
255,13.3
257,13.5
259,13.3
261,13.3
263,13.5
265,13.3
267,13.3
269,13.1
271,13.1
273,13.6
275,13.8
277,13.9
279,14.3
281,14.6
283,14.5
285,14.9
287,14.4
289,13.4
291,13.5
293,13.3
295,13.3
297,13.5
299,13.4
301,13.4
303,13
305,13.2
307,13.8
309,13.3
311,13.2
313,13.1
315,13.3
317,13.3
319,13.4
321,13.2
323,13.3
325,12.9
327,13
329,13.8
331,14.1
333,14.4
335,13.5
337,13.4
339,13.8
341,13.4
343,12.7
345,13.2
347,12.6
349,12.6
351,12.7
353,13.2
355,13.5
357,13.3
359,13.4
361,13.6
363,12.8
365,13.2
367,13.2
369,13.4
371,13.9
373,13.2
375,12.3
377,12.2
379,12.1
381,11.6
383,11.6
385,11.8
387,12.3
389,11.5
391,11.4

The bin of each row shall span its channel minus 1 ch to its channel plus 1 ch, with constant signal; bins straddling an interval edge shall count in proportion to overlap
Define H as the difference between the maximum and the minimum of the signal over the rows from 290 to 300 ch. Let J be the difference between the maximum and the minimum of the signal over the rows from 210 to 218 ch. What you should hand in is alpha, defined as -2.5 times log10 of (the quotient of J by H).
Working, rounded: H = 0.20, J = 0.2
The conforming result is 0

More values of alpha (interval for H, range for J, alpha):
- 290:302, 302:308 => -2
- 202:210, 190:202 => 0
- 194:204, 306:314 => 0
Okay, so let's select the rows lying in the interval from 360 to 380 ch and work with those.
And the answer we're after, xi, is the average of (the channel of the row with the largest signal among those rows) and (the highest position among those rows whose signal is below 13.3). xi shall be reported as 375 ch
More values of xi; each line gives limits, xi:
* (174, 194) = 191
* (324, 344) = 338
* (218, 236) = 235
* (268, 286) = 278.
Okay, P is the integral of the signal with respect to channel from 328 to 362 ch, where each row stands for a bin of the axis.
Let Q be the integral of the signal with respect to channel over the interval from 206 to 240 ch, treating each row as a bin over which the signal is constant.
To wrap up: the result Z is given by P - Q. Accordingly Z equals 84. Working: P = 454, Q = 371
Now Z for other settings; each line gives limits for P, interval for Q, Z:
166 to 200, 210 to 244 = -50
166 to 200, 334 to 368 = -116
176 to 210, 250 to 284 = -119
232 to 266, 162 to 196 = 106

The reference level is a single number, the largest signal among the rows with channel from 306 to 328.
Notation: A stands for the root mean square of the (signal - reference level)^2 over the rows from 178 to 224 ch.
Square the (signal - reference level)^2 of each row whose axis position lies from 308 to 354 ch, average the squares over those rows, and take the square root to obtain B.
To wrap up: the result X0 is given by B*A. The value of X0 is 8.6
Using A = 13.5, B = 0.6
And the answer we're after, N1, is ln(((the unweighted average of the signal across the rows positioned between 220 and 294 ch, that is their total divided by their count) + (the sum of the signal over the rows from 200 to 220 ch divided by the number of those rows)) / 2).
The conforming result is 2.45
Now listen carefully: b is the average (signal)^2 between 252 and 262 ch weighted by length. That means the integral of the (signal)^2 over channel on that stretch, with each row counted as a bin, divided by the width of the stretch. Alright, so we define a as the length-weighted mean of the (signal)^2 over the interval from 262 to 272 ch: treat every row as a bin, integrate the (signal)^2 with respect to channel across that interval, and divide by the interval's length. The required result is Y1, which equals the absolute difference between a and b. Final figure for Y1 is 2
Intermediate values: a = 176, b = 174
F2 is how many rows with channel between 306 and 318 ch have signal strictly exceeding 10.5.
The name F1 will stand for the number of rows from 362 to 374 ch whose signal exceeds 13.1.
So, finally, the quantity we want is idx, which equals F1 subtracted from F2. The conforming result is 1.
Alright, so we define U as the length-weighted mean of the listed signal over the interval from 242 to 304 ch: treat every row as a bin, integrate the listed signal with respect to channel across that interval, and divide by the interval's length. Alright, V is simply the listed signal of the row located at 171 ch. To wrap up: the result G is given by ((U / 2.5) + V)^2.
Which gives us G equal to 208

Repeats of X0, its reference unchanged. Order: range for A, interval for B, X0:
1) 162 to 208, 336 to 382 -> 24.5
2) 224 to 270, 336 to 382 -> 7.0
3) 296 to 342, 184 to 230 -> 4.3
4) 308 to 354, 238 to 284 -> 0.5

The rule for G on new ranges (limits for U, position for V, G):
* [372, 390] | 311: 325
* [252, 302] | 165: 261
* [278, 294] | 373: 355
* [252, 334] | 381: 289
